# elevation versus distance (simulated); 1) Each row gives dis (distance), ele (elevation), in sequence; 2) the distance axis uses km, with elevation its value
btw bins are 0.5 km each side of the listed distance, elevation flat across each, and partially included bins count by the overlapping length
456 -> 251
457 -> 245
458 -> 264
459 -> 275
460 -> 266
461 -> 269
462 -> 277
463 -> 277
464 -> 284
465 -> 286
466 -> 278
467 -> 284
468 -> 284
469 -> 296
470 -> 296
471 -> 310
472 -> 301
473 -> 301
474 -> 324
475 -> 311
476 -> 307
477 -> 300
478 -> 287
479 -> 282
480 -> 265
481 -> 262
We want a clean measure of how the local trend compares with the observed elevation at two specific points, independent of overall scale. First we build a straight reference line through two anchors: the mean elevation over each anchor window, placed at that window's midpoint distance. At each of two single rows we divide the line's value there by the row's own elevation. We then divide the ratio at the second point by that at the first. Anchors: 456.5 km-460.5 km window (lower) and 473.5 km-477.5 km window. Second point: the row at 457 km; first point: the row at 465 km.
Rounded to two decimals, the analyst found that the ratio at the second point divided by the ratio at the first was 1.07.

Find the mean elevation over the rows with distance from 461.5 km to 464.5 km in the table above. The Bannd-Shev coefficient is 279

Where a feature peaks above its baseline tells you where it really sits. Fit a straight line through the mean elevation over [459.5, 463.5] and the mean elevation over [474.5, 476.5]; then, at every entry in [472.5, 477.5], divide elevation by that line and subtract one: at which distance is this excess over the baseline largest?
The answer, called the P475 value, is 474 km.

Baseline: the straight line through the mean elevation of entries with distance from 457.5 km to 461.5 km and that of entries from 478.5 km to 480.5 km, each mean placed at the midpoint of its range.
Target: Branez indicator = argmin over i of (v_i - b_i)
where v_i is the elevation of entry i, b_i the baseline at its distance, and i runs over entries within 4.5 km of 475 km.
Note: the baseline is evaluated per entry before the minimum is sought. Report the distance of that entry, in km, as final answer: 479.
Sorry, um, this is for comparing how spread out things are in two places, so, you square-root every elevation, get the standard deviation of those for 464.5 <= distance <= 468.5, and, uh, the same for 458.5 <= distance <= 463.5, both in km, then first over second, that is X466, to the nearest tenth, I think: 0.7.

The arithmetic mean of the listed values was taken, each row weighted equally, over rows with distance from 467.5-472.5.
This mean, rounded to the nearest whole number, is 297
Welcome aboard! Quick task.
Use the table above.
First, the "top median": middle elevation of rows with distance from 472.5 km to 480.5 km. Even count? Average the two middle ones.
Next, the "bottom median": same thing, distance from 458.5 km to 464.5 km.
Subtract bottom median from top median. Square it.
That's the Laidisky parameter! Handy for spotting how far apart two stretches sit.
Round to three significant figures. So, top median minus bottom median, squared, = 600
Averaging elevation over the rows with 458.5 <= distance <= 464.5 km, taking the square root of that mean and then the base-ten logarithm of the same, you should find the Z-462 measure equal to 1.22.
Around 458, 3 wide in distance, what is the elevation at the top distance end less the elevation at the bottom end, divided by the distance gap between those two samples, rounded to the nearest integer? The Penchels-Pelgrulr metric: 15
